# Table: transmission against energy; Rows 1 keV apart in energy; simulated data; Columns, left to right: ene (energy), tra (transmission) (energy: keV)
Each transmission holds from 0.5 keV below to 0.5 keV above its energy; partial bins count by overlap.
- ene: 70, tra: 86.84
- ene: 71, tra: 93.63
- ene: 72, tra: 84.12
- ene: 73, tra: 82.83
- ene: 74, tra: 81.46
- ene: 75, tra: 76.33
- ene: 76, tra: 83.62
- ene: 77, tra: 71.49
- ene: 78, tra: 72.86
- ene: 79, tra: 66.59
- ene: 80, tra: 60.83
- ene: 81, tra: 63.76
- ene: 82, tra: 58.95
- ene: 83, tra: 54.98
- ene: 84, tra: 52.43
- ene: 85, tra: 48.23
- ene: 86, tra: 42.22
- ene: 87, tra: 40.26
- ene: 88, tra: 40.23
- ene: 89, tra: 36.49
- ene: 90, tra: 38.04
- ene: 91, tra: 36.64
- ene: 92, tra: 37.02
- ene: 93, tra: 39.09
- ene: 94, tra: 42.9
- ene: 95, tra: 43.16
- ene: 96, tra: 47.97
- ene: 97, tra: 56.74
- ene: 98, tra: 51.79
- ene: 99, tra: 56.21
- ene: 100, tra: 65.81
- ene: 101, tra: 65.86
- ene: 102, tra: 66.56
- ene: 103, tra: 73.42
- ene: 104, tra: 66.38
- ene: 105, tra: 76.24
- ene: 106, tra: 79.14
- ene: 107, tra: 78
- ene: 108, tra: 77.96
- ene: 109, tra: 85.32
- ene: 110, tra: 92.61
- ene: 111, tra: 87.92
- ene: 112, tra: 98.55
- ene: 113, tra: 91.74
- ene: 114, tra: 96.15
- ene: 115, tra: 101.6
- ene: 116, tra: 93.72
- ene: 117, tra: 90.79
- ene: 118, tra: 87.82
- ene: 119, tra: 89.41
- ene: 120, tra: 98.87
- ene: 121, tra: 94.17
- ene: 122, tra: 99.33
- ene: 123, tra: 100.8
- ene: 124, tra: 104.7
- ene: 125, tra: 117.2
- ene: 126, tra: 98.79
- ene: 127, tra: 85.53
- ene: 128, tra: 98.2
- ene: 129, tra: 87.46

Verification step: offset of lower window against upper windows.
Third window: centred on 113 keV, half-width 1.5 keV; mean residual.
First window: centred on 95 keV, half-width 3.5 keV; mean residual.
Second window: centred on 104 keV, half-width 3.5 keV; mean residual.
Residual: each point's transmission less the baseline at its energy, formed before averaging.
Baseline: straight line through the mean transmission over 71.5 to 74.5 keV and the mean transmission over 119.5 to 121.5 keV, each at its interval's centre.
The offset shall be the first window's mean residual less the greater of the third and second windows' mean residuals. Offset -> -45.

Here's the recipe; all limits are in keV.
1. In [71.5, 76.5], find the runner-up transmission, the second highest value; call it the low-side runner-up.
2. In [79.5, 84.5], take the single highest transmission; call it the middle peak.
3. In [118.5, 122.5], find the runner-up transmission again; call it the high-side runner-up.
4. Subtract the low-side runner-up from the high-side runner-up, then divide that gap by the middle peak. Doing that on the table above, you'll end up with 0.24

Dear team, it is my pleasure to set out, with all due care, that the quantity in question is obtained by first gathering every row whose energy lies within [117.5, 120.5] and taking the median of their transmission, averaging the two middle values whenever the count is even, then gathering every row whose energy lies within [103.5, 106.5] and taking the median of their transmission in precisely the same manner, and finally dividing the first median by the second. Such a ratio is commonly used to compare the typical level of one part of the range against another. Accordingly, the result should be 1.2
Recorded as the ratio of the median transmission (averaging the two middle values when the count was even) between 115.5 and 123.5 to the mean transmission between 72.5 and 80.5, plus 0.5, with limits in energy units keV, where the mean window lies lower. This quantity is 1.8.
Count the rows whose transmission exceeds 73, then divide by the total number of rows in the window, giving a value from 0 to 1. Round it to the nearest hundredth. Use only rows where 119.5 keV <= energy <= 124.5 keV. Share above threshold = 1.00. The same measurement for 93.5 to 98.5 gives 0.00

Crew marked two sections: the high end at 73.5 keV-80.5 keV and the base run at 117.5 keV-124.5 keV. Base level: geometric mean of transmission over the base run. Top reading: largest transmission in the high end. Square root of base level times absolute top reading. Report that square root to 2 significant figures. 90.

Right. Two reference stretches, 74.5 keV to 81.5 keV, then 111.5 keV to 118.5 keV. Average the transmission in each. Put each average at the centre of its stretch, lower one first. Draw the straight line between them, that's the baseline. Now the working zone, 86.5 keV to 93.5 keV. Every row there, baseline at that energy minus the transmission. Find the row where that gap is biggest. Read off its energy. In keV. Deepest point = 92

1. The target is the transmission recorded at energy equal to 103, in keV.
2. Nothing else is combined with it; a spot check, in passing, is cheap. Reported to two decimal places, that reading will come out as 73.42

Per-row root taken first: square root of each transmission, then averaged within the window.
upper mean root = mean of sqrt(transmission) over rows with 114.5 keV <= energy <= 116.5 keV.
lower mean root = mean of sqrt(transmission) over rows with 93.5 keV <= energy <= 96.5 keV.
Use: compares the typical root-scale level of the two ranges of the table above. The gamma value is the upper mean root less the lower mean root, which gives 3.2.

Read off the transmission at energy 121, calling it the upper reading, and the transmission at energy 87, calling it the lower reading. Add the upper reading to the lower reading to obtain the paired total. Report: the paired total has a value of 134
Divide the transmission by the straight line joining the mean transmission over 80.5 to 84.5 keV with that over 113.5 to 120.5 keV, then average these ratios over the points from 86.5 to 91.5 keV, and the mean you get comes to 0.60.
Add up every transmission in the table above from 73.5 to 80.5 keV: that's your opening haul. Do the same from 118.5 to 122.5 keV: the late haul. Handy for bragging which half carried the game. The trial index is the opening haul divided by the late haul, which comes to 1.3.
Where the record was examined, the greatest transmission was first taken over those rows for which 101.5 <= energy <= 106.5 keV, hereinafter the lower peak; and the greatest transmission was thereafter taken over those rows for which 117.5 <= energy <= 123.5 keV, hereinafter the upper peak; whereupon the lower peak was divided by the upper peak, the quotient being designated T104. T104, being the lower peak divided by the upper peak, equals 0.79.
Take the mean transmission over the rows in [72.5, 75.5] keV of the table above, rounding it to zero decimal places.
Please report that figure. 80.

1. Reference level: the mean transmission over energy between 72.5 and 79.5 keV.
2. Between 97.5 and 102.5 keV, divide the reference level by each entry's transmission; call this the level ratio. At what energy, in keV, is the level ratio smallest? 102 keV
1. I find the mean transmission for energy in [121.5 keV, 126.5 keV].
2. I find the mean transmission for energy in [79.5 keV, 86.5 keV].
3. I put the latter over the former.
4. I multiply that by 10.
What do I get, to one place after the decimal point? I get 5.2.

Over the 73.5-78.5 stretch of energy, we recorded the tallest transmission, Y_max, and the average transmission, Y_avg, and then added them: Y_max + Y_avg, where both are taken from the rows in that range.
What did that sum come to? 161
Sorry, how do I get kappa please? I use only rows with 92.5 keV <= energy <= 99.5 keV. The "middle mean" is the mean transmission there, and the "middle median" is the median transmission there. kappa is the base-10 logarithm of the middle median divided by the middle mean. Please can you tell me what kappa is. -0.003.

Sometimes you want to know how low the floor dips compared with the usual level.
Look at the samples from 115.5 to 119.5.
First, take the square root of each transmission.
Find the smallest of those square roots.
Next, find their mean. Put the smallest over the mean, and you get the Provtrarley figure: 0.986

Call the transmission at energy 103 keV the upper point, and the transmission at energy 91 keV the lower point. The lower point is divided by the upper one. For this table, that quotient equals 0.5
